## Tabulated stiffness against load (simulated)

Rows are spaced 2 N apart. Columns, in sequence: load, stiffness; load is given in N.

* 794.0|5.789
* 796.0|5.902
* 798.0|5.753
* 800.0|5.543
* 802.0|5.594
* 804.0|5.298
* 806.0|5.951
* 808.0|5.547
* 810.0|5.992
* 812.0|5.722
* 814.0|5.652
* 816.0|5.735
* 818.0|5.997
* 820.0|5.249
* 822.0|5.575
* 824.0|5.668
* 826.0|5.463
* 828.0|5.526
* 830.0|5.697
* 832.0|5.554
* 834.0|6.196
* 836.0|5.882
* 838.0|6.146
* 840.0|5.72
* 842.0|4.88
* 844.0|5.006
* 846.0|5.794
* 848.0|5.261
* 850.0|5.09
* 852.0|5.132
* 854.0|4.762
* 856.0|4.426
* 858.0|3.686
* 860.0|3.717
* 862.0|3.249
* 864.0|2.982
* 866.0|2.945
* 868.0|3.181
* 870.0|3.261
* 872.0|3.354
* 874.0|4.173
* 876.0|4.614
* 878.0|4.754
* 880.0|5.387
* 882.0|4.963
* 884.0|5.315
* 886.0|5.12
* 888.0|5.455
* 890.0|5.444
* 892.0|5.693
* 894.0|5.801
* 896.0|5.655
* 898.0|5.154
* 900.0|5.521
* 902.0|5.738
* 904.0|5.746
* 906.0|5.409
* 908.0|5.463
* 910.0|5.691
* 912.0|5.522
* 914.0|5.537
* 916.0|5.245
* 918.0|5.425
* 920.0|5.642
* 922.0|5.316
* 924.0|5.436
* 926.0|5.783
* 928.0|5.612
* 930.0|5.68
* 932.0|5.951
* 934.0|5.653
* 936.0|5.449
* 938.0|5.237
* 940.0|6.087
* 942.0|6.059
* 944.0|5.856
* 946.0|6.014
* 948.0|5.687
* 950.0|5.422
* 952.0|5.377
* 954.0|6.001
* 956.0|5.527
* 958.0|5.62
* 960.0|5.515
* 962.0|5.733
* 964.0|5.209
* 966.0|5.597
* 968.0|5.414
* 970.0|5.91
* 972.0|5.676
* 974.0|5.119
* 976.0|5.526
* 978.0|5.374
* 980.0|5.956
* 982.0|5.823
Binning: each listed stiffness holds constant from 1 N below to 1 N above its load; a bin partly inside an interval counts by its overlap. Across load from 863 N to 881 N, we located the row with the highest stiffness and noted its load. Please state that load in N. 880.0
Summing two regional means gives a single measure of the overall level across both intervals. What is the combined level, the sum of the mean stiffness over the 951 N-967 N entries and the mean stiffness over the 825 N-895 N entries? 10.4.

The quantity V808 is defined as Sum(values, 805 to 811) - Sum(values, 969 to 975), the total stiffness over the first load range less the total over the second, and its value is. 0.8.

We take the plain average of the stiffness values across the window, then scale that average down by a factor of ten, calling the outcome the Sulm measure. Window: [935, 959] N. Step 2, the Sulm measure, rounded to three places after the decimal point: 0.569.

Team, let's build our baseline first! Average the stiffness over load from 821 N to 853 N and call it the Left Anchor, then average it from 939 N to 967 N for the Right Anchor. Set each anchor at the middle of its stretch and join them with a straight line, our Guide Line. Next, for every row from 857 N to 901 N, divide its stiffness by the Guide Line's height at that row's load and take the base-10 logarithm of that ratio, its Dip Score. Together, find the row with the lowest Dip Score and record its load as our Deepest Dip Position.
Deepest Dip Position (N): 866.0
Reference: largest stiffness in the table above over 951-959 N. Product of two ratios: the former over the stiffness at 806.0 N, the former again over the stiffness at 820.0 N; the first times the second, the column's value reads 1.15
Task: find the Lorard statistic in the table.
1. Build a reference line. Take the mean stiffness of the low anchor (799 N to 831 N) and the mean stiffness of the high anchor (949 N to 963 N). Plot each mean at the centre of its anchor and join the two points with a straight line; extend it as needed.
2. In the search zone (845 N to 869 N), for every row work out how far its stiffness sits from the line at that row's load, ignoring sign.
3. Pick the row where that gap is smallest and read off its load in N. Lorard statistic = 846.0 N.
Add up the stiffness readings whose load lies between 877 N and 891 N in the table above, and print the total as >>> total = 36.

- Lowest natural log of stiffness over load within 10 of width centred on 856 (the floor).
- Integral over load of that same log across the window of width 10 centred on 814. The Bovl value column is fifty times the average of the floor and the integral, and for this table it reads 473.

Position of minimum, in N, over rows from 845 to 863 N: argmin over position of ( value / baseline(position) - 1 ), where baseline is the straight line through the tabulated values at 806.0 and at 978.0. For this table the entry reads 862.0 N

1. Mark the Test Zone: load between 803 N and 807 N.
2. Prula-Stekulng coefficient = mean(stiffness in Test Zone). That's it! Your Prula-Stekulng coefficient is 5.62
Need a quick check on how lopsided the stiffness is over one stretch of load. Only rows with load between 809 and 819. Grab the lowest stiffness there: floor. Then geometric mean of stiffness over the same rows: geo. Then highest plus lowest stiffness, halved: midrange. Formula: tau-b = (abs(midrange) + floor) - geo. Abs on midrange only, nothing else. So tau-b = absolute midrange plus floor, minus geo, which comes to 5.66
